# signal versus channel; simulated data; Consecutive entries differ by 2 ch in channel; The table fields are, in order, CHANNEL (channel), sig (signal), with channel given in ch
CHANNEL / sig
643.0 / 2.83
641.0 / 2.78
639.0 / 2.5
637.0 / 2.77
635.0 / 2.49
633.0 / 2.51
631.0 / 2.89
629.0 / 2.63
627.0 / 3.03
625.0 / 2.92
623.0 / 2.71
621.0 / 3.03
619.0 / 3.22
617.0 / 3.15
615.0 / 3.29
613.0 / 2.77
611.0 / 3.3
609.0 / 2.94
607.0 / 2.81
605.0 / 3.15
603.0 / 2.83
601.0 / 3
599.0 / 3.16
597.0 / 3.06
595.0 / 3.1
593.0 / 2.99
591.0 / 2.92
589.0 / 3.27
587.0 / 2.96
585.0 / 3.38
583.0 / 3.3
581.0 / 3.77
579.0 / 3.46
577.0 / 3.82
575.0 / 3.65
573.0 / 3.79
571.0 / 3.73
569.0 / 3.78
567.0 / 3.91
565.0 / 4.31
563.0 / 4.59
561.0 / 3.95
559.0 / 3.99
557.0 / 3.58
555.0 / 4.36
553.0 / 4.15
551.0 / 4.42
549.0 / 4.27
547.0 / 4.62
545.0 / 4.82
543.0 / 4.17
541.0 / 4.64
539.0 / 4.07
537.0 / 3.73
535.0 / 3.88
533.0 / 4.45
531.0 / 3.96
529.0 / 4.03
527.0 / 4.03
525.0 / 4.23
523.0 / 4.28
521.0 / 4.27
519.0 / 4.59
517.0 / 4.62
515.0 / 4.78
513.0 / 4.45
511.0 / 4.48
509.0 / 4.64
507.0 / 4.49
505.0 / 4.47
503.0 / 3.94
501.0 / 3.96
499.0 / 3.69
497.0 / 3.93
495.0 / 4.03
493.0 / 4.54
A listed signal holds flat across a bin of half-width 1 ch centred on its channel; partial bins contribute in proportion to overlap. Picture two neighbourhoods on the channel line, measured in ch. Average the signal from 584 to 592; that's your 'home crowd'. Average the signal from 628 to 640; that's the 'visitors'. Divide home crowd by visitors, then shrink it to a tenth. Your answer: 0.119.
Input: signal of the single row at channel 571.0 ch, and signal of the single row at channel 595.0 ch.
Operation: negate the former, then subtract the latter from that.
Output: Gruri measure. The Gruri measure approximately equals -6.8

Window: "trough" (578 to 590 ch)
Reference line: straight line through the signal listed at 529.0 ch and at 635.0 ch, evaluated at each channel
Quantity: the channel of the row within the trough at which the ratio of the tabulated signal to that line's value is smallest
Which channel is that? 587.0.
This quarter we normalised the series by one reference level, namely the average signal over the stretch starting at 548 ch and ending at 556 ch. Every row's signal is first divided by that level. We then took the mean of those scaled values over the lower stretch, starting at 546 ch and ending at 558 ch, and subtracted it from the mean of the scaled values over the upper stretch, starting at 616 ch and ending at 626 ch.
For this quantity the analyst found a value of -0.29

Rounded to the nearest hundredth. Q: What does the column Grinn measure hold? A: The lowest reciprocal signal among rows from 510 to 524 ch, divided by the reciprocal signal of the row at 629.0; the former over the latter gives 0.55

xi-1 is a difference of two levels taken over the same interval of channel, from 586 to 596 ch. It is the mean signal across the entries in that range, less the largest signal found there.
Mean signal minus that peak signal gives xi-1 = -0.22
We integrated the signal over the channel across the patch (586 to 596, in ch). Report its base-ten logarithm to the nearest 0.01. 1.48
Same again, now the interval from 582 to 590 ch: 1.41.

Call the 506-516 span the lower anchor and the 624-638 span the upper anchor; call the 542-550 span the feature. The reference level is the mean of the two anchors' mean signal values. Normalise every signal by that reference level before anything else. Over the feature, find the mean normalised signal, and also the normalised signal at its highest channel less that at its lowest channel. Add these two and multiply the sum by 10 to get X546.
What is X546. 12.5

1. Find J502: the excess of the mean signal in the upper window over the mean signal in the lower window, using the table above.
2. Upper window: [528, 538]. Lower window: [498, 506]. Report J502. 0.0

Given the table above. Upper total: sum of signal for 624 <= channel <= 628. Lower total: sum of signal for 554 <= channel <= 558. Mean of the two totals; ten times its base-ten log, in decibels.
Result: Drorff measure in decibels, 8.4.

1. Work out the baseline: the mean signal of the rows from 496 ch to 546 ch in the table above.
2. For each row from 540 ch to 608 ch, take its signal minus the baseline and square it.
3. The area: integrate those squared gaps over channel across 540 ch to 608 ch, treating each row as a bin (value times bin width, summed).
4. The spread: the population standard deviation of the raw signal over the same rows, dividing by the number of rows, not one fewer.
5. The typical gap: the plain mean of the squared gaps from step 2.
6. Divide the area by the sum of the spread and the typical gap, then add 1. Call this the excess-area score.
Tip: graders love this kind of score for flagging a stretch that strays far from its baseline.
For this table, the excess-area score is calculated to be 37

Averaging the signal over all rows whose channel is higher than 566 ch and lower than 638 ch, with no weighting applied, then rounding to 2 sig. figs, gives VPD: 3.2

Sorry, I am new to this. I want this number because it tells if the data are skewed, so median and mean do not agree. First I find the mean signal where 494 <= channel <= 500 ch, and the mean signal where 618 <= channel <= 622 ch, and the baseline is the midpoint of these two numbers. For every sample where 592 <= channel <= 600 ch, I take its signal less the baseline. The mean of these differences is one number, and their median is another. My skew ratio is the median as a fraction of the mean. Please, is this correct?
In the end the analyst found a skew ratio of 0.99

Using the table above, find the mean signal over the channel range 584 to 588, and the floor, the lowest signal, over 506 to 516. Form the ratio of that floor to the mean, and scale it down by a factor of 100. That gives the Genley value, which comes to 0.014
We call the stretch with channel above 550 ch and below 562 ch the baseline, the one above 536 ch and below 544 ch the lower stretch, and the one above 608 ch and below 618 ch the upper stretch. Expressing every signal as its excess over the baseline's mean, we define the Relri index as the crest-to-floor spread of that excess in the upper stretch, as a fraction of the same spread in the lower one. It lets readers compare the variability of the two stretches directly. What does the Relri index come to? 0.58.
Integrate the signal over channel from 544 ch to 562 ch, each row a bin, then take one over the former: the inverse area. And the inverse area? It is 0.0131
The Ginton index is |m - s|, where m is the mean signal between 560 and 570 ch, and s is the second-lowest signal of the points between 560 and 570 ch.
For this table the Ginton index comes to 0.198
